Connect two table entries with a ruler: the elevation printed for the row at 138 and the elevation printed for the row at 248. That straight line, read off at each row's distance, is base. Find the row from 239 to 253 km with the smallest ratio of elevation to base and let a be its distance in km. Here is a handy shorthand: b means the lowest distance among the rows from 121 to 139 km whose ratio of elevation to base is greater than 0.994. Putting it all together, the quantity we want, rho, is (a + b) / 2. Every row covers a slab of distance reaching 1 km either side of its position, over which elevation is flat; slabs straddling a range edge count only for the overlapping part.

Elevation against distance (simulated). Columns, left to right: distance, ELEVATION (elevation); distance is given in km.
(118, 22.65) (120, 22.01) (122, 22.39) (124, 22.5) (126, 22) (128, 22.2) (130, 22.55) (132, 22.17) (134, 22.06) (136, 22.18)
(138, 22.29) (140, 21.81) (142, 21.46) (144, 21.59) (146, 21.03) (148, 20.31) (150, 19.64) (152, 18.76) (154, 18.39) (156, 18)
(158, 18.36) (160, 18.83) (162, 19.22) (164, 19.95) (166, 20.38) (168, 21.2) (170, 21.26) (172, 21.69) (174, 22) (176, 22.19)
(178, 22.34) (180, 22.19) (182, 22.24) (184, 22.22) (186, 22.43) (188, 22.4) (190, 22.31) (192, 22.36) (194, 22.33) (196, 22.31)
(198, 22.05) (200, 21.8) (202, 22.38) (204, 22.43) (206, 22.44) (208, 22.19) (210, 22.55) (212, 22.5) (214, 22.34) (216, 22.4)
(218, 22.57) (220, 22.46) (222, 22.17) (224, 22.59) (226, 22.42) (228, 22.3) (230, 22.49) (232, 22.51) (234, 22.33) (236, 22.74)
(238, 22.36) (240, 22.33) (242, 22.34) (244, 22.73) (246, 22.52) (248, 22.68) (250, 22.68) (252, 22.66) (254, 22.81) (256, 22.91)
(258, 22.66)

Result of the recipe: 181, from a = 240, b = 122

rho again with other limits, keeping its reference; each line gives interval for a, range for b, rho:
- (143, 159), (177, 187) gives 167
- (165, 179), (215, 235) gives 192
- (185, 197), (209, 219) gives 203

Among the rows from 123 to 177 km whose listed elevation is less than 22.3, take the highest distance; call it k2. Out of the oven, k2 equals 176 km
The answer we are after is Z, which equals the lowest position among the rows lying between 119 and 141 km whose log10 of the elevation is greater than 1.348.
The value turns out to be 122 km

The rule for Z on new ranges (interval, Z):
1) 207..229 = 210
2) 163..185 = 178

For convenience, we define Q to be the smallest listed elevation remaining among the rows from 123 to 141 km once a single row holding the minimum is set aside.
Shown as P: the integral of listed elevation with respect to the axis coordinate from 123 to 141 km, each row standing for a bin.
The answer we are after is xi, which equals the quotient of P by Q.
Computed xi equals 18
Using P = 400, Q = 22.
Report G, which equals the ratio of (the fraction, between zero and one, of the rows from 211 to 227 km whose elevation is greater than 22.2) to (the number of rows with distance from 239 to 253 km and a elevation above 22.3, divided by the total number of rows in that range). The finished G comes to 0.9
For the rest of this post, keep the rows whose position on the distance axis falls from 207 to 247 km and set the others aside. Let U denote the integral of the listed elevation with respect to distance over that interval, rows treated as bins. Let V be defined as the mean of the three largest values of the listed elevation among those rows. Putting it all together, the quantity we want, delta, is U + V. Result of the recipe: 920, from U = 898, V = 22.7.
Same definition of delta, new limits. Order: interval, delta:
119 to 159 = 866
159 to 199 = 886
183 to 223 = 916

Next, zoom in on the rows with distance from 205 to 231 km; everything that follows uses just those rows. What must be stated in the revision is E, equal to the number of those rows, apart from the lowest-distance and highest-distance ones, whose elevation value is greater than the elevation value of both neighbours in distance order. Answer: 3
